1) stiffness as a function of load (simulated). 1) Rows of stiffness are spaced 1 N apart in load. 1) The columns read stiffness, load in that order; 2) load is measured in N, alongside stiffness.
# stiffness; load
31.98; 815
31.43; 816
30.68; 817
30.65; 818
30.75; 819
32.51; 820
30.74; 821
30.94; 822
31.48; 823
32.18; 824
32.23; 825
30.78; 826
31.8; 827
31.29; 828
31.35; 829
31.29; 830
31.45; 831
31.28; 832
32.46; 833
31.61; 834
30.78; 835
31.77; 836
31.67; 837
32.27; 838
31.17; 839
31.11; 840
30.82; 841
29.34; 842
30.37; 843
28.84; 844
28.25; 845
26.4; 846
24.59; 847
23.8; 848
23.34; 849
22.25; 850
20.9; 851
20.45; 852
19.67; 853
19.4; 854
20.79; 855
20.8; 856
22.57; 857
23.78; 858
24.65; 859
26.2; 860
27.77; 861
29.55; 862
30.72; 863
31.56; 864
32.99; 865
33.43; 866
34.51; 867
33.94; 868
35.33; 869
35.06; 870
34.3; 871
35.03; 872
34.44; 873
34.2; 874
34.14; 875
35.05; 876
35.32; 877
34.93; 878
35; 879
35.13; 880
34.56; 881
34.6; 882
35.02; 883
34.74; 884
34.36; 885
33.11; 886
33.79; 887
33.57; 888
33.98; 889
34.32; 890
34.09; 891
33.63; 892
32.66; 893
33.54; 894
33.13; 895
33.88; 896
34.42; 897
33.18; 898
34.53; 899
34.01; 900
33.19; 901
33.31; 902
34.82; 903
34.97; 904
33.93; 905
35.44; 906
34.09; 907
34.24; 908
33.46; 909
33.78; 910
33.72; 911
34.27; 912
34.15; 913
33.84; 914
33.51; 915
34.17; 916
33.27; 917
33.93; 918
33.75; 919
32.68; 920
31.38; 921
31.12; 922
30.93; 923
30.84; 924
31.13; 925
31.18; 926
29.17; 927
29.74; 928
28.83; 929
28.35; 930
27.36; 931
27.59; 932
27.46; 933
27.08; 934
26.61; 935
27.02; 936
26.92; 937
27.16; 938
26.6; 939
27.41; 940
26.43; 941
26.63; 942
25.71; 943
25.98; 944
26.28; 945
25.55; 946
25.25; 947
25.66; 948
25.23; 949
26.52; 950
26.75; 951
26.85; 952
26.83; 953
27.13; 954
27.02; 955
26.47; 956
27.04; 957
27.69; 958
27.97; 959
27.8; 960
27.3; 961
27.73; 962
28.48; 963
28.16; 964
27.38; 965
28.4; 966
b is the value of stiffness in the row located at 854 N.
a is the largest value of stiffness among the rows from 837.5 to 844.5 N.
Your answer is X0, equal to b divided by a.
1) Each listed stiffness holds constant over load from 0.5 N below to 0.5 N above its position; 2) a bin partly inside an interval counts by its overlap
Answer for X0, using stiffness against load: 0.60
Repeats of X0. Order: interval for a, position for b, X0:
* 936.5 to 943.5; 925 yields 1.14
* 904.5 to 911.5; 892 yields 0.95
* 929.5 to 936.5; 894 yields 1.18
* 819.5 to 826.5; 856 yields 0.64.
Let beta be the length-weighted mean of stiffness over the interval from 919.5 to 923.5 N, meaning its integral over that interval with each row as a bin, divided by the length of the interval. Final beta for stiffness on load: 32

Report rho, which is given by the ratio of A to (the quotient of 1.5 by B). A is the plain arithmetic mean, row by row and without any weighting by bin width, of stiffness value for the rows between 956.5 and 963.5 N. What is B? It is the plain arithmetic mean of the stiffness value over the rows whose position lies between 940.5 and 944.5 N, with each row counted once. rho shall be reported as 484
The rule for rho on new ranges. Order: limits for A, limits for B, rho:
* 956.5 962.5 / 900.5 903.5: 621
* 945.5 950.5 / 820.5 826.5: 537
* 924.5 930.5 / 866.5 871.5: 686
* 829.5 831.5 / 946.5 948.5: 532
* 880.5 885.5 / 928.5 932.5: 648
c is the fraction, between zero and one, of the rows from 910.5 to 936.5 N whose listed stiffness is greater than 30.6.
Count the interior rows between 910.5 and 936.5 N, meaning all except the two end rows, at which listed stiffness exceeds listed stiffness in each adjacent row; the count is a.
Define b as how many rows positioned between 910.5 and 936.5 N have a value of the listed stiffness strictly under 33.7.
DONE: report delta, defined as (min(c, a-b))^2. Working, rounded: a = 6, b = 19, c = 0.62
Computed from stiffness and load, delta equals 169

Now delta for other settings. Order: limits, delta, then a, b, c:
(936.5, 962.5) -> 324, 8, 26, 0.00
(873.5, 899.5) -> 0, 7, 7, 1.00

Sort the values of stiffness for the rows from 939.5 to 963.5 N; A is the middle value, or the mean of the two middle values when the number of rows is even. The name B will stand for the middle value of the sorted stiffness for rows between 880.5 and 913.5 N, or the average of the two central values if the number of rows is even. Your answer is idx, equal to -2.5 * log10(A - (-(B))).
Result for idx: -4.46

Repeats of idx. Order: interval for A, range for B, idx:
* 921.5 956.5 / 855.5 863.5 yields -4.30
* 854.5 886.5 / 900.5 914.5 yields -4.59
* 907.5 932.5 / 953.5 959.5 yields -4.44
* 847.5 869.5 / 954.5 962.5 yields -4.28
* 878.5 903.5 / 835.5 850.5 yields -4.50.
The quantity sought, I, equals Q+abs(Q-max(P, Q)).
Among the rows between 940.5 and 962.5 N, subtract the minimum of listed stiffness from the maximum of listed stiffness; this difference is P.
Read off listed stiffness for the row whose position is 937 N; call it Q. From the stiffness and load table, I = 27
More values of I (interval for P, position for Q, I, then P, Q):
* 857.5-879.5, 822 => 31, 12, 30.94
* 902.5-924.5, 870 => 35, 5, 35.06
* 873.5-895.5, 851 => 21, 3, 20.9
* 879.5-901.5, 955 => 27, 2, 27.02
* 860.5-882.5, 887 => 34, 8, 33.79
